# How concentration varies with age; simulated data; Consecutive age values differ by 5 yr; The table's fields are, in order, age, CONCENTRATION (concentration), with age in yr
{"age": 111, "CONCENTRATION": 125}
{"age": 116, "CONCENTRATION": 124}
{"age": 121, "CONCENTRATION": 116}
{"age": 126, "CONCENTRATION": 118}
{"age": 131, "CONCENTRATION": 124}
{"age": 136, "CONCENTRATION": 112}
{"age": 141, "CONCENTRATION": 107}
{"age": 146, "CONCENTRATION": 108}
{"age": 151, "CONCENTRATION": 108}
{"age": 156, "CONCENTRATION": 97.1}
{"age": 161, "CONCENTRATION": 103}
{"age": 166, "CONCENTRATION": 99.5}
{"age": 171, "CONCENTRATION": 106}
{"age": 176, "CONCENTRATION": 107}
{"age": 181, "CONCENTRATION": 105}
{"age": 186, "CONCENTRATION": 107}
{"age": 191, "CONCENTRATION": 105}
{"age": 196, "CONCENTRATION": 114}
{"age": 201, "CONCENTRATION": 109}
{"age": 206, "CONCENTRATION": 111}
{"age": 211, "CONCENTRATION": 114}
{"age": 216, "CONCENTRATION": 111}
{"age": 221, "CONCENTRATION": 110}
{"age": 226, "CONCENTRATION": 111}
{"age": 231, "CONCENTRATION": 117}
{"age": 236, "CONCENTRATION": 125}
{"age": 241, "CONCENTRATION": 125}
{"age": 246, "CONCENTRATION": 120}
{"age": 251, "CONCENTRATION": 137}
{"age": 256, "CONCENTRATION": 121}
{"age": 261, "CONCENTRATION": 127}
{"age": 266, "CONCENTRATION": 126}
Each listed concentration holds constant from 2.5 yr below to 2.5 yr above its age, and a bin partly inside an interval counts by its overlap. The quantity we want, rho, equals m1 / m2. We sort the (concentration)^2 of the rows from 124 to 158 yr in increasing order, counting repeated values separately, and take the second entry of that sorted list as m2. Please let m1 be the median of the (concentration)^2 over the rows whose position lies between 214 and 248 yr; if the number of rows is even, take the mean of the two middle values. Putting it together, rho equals 1.20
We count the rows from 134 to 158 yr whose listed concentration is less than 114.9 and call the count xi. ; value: 5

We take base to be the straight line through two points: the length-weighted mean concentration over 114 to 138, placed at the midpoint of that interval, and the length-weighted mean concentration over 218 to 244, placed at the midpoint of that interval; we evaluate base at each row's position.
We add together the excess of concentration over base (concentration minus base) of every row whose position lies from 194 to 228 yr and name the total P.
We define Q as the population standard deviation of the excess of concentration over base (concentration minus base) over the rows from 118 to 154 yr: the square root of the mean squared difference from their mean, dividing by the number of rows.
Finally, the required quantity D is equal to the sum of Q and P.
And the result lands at -39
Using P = -44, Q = 5.8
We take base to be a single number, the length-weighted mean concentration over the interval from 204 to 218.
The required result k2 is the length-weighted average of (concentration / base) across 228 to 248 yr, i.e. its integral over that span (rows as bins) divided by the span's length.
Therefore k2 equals 1.08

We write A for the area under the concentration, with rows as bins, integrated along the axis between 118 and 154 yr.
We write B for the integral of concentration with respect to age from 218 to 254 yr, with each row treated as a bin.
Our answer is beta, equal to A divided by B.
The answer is 0.94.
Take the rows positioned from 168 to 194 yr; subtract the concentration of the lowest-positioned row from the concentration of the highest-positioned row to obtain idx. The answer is -1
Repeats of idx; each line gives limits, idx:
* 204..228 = 0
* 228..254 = 20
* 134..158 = -15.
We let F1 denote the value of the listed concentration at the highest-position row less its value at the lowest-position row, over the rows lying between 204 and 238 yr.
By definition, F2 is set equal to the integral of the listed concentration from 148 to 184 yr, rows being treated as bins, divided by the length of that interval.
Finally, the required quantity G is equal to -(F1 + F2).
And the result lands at -118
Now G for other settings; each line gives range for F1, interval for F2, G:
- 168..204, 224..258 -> -125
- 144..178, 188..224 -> -110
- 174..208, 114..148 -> -120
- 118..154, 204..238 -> -106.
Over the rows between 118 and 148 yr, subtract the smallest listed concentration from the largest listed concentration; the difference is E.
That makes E 17.0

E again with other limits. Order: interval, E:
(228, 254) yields 20.0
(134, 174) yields 14.9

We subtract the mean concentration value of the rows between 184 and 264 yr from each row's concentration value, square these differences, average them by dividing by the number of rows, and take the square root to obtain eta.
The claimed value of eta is 8.4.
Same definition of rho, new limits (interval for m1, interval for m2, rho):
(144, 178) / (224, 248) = 0.82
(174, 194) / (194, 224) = 0.93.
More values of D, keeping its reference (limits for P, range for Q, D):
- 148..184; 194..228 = -101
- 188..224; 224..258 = -43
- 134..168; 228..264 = -89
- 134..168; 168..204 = -92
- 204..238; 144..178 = -20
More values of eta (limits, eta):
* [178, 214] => 3.6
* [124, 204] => 6.4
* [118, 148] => 5.9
